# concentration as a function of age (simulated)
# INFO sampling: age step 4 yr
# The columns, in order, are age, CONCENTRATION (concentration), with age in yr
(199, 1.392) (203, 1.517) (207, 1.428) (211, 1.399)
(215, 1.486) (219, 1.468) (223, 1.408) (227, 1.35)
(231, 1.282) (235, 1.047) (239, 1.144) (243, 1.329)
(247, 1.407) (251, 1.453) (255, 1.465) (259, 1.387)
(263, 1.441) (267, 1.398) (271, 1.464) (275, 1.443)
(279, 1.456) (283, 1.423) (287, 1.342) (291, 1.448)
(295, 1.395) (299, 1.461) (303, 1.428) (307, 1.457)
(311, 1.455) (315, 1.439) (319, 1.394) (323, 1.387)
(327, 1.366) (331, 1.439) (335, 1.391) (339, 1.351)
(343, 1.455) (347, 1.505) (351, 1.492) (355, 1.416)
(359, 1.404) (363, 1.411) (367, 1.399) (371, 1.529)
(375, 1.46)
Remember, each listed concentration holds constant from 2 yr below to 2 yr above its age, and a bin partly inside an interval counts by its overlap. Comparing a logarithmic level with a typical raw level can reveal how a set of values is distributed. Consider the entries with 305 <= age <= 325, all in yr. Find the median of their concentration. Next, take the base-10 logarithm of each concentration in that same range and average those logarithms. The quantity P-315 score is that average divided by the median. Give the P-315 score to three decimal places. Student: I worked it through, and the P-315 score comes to 0.107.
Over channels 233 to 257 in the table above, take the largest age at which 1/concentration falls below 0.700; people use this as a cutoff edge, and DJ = 255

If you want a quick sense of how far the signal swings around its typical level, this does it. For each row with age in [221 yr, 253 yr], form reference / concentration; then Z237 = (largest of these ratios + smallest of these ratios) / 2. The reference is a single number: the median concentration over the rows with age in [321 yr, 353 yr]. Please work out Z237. 1.16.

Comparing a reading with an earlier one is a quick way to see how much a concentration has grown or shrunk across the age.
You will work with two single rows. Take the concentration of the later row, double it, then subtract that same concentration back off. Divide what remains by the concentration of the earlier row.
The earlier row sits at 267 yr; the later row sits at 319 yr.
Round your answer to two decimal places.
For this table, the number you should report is 1.00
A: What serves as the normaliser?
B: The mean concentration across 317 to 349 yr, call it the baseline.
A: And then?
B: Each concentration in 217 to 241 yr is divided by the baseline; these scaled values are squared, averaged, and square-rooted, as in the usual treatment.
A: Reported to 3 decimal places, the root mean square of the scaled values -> 0.915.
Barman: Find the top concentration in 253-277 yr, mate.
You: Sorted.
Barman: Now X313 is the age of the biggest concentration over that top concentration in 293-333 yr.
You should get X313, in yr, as 299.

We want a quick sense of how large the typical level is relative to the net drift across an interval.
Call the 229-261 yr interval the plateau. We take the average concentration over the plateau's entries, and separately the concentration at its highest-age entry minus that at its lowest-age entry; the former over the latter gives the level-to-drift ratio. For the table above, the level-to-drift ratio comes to 13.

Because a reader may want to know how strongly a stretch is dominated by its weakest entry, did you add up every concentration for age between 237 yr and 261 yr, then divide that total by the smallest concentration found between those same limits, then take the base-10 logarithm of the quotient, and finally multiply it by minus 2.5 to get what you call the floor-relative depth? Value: -2.14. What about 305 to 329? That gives -1.98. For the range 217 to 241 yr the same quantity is -2.17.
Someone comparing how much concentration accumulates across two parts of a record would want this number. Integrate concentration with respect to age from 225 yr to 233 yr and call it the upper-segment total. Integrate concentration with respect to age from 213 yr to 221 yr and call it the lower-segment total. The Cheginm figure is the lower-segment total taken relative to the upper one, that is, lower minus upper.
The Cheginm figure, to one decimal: 1.3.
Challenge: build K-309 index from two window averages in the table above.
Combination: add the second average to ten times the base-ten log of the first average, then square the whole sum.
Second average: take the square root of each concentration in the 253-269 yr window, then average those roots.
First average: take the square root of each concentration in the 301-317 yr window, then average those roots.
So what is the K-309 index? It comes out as 3.97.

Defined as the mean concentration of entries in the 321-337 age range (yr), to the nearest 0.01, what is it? 1.40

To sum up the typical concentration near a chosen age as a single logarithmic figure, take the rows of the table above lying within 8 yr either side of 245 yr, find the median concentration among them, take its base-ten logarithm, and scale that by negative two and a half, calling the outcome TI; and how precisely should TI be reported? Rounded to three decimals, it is -0.340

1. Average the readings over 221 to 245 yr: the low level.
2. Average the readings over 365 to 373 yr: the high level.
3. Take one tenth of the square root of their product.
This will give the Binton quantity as 0.136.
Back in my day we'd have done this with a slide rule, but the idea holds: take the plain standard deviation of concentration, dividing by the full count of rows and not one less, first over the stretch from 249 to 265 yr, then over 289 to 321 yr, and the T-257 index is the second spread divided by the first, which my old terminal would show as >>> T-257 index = 0.84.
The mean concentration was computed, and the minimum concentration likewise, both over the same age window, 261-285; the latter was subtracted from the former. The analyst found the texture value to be 0.0395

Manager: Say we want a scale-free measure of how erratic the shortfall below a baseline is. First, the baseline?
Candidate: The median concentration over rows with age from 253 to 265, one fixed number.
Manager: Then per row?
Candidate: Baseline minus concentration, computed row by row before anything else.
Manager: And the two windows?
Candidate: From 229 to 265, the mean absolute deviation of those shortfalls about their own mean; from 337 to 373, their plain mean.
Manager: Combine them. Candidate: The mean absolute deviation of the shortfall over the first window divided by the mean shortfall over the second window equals 146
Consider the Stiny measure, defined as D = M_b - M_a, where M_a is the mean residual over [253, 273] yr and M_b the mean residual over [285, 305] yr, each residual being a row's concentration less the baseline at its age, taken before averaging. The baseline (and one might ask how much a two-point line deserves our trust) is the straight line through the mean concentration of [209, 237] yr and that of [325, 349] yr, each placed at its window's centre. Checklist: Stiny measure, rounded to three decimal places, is -0.036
